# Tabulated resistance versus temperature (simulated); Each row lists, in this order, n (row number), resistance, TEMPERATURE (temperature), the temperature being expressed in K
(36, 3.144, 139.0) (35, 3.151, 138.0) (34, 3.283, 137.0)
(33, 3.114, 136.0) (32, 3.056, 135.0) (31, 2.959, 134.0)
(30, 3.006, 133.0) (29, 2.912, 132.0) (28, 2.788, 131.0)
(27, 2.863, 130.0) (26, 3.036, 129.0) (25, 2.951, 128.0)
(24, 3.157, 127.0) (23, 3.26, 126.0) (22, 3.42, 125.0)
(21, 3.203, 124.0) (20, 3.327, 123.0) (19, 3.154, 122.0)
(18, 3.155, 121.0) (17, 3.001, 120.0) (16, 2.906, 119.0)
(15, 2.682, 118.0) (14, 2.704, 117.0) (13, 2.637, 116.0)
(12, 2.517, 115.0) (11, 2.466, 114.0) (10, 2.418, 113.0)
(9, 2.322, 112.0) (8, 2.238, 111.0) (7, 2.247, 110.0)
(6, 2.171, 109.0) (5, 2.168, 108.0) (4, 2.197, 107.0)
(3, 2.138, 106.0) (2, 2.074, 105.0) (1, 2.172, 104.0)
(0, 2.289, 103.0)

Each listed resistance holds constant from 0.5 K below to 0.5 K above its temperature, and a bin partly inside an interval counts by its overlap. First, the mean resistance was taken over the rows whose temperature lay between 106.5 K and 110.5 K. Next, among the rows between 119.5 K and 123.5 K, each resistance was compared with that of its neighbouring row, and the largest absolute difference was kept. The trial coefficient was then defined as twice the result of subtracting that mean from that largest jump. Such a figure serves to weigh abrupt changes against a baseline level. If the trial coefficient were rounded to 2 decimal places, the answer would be -4.05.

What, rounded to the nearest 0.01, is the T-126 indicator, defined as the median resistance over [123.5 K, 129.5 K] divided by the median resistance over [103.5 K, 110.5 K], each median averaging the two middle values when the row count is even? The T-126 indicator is 1.46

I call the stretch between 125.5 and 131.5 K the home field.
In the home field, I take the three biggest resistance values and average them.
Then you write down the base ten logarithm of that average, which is 0.50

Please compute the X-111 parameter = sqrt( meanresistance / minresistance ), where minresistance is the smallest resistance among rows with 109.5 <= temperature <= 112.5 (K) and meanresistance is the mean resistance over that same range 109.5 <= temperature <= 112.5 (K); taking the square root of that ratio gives 1.01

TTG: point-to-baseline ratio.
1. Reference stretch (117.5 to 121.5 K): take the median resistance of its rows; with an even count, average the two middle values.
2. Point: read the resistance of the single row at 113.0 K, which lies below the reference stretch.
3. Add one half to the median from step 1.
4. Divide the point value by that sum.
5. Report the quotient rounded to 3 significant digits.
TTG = 0.700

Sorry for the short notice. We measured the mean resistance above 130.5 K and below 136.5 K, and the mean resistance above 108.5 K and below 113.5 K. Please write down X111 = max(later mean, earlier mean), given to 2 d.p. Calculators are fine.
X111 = 2.97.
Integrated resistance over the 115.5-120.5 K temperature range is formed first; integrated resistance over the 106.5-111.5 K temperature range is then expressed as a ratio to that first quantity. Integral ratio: 0.79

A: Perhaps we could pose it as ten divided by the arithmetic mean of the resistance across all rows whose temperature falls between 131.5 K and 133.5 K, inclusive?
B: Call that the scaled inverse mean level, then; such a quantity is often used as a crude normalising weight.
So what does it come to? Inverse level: 3.38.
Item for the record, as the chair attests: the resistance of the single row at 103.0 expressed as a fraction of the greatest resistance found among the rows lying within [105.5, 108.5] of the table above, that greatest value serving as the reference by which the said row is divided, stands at 1.04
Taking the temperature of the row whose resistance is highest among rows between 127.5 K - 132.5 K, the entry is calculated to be 129.0 K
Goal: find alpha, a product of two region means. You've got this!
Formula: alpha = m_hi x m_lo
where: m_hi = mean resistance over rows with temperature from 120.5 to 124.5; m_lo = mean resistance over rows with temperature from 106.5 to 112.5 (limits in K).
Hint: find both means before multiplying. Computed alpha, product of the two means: 7.1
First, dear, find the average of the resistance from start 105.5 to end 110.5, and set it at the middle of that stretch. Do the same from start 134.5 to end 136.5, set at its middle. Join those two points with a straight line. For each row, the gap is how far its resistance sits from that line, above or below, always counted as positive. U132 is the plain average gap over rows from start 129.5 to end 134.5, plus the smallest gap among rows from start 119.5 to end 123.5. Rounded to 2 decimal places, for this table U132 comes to 0.49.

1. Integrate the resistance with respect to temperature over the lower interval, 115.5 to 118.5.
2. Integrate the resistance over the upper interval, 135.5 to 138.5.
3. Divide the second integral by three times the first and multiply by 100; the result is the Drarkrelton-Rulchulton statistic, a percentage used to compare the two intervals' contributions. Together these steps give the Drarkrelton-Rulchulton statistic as 39.7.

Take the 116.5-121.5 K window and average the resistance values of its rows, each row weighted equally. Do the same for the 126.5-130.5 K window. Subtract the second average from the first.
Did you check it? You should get -0.1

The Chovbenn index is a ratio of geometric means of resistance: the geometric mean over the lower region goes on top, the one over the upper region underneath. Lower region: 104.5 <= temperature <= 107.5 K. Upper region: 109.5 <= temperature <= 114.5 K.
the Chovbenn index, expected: 0.91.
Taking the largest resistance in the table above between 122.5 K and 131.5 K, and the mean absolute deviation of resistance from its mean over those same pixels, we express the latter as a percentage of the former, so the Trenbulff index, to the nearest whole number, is 5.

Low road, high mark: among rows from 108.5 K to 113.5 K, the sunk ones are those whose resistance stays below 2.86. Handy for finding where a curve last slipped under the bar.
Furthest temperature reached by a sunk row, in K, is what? 113.0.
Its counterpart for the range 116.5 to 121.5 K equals 118.0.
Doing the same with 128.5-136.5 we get 131.0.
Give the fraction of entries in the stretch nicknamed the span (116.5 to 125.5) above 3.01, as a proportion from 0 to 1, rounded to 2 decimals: 0.56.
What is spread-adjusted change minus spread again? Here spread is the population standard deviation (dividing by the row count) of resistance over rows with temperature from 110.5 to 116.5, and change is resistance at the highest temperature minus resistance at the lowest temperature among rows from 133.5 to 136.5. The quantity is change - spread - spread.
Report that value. -0.1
